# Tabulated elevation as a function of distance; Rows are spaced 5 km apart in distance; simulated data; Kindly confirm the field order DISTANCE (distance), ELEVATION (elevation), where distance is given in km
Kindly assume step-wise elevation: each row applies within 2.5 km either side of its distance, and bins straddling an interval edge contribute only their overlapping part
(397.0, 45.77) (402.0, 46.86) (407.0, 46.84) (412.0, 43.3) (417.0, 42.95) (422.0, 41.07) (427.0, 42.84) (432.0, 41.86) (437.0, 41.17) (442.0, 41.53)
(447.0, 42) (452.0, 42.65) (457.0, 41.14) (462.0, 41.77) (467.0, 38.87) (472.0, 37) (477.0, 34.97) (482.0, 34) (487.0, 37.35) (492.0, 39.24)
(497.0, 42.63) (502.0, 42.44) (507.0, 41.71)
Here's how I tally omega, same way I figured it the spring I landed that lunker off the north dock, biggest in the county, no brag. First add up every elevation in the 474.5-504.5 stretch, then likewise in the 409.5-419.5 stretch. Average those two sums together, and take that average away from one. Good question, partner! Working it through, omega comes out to -157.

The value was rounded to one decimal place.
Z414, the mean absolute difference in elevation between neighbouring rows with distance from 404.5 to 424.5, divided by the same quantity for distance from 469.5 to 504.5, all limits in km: 1.0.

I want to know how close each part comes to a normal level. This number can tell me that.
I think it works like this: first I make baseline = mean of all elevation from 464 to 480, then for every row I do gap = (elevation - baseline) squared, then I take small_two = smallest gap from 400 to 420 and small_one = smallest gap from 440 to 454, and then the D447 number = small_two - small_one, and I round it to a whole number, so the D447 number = 15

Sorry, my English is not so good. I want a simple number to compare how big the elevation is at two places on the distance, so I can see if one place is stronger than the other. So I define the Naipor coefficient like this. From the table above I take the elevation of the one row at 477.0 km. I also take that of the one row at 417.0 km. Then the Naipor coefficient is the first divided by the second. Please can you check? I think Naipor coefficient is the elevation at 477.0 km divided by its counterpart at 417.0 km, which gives 0.81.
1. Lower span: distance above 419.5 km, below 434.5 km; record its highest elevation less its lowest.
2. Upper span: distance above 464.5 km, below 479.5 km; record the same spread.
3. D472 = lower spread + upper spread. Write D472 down 5.7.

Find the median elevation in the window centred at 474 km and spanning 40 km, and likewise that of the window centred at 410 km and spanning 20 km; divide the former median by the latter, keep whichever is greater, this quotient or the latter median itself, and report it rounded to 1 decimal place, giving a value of 45.1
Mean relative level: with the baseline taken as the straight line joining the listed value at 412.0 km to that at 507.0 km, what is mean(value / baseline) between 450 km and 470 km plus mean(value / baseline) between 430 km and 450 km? 1.94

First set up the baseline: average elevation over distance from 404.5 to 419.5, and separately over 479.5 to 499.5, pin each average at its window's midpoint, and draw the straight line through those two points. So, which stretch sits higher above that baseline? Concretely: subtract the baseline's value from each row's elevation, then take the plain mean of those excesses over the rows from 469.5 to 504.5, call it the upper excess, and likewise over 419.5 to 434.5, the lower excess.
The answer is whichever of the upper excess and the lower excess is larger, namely -0.3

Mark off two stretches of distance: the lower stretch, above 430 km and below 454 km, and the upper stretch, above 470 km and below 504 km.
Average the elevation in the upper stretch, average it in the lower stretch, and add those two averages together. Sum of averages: 80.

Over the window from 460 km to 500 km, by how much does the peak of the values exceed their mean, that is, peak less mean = 4.4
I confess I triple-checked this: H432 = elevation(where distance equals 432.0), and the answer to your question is 41.86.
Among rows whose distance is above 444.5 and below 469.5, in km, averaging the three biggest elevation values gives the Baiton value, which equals 42.1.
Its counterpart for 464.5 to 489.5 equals 37.7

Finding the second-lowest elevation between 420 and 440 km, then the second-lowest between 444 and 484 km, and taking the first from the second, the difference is -6.2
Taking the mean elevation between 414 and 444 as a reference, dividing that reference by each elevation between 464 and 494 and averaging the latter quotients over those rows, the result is 1.14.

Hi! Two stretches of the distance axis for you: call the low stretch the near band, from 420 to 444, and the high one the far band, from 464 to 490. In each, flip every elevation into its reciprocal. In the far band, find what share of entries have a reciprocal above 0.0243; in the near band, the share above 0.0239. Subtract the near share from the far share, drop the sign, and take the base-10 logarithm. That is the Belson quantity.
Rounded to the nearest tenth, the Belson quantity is -0.4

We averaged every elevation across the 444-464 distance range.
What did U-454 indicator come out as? 41.9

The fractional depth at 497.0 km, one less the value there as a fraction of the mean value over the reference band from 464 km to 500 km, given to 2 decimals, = -0.13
